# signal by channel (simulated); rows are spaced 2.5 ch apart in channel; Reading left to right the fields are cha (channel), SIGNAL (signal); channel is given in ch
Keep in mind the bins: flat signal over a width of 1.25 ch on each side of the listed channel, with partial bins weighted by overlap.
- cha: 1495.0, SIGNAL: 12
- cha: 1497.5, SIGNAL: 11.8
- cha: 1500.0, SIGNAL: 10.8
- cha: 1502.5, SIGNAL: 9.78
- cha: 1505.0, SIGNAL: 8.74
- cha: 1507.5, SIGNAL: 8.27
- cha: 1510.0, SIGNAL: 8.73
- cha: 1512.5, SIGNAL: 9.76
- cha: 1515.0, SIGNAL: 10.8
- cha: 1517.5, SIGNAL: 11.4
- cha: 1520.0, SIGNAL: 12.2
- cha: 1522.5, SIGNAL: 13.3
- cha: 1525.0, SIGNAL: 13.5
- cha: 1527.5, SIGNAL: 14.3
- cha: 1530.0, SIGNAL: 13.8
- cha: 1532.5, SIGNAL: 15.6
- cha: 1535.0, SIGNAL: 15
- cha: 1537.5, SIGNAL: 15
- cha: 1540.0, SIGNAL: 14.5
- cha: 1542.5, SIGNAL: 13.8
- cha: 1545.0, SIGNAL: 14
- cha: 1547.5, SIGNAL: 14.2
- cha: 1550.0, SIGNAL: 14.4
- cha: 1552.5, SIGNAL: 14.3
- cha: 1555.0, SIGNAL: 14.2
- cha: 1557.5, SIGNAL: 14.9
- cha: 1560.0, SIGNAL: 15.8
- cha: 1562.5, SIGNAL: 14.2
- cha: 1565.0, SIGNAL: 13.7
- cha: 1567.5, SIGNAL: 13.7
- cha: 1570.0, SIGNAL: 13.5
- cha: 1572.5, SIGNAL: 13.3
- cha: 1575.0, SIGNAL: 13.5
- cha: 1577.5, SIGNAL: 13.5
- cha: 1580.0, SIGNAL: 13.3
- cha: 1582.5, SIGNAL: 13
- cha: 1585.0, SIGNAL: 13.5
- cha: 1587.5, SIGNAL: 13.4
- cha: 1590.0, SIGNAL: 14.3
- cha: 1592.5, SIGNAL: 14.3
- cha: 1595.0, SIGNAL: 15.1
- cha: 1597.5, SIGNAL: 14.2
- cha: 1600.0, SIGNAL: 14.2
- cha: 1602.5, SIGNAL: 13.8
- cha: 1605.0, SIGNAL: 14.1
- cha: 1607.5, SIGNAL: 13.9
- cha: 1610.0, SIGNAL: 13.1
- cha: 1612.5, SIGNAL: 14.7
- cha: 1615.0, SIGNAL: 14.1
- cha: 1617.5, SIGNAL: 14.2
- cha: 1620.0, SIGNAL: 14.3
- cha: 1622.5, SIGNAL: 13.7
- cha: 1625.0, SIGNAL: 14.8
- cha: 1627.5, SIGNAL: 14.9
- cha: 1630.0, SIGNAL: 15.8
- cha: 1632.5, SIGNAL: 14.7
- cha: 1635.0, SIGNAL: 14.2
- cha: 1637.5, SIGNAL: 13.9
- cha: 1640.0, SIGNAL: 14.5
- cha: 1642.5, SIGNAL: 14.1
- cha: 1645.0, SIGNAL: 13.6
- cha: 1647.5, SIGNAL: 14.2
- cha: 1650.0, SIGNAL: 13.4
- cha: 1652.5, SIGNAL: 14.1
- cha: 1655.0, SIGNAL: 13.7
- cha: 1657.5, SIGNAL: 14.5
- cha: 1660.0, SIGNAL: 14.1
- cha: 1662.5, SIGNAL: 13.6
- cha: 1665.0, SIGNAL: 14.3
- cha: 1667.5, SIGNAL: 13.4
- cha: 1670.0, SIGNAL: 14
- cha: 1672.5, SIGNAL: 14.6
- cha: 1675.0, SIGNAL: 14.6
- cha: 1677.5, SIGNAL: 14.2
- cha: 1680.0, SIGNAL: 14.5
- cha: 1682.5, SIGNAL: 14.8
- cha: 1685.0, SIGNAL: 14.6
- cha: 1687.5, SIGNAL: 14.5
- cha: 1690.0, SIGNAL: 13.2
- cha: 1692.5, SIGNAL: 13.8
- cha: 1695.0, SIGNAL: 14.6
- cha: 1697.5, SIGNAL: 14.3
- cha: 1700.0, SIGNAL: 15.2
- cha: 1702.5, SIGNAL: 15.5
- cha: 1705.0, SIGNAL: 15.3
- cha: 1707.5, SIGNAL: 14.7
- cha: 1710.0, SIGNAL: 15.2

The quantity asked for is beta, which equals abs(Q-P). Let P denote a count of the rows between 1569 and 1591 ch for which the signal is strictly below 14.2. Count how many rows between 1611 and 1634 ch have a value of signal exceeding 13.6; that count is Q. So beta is 1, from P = 8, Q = 9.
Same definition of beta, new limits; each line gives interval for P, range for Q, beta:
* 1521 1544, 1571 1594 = 2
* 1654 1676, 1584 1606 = 2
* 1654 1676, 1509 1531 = 3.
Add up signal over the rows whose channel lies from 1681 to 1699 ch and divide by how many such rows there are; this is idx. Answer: 14.3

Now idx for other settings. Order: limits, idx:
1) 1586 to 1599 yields 14.3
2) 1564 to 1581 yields 13.5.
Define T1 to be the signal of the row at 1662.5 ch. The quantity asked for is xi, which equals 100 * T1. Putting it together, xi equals 1360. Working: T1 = 13.6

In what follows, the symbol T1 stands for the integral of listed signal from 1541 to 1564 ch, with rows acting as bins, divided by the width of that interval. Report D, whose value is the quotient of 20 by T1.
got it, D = 1.387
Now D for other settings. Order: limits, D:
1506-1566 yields 1.504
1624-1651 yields 1.391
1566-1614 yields 1.448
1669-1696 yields 1.398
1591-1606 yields 1.400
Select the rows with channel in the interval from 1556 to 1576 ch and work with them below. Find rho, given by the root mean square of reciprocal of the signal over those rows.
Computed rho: 0.0714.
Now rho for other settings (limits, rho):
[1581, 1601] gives 0.0716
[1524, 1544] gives 0.0695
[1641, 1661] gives 0.0717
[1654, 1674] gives 0.0714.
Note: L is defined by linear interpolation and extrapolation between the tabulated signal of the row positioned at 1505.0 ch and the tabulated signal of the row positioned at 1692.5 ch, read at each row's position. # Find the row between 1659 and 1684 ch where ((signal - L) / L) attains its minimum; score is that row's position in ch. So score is 1667.5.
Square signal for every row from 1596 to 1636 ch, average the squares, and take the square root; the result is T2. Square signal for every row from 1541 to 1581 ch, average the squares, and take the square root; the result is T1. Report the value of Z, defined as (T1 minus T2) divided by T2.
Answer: -0.02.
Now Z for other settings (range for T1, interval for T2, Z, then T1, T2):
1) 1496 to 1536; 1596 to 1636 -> -0.16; 11.95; 14.3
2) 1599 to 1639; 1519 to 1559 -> 0.01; 14.29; 14.2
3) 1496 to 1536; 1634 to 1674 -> -0.15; 11.95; 14.0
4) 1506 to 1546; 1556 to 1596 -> -0.07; 12.94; 14.0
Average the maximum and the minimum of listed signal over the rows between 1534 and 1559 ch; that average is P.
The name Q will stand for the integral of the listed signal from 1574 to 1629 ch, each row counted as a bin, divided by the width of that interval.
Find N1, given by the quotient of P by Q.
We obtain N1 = 1.03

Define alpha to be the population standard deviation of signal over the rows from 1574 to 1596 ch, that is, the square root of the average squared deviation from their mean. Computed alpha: 0.6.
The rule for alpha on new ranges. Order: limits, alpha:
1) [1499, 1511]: 0.9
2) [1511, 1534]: 1.7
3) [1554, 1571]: 0.8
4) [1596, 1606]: 0.2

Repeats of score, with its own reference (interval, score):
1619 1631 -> 1622.5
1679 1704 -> 1690.0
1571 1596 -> 1582.5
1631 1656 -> 1650.0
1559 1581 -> 1580.0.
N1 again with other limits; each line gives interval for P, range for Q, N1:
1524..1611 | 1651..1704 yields 1.01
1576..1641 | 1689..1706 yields 0.99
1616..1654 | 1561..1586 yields 1.08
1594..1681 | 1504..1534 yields 1.23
